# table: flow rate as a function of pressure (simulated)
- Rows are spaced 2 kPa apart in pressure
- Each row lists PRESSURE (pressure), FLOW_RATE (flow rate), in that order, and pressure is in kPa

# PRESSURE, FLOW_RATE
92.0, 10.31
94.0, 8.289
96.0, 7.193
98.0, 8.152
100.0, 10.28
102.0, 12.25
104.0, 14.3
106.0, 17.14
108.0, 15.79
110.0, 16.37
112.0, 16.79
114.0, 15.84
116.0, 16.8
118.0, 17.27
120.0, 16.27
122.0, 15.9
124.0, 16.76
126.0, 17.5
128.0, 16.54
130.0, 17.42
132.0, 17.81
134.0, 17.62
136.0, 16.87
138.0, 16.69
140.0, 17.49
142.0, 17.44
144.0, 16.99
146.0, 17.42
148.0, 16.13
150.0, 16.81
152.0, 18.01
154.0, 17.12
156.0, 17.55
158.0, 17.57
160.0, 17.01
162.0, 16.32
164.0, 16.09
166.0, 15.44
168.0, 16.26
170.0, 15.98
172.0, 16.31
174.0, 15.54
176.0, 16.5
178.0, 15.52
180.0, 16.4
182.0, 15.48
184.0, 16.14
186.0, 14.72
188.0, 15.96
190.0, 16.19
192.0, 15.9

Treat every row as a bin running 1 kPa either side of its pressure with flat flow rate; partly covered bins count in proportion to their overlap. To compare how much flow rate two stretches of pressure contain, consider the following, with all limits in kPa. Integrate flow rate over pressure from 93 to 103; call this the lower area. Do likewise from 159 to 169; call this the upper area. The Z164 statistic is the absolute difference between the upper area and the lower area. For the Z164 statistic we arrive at 70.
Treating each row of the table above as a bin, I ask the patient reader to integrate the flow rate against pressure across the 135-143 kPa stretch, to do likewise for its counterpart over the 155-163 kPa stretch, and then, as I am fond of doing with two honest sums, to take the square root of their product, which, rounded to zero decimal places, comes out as 137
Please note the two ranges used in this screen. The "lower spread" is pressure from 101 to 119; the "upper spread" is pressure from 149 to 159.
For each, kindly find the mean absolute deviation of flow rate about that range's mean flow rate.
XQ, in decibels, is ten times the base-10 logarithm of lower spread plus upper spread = 1.8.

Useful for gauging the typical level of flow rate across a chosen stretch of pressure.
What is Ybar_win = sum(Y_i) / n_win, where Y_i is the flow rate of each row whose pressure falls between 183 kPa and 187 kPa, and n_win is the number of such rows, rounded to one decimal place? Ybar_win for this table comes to 15.4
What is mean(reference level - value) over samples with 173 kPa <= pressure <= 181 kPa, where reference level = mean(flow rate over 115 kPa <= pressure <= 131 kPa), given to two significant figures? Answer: 0.82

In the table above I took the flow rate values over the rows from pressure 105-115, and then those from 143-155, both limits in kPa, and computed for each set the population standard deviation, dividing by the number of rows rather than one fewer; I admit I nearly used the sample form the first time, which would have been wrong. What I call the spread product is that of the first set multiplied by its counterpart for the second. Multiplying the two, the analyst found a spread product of 0.30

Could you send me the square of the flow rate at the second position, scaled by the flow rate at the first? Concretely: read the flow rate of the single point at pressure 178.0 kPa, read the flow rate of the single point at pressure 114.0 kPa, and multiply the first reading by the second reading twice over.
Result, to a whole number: 3894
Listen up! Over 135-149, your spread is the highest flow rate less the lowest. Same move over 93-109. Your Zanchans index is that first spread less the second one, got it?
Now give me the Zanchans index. -8.6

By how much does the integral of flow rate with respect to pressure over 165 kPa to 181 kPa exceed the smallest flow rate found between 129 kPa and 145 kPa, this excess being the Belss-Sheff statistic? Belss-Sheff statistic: 239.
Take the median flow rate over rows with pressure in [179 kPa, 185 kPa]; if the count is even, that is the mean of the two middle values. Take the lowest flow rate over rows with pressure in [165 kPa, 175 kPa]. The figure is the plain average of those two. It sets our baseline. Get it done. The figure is 15.8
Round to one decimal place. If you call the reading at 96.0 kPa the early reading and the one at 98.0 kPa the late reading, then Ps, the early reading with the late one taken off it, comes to -1.0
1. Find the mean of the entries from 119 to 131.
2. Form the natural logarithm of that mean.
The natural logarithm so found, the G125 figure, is 2.82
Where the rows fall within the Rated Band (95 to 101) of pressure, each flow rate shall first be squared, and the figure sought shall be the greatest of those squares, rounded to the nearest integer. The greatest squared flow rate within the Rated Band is 106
